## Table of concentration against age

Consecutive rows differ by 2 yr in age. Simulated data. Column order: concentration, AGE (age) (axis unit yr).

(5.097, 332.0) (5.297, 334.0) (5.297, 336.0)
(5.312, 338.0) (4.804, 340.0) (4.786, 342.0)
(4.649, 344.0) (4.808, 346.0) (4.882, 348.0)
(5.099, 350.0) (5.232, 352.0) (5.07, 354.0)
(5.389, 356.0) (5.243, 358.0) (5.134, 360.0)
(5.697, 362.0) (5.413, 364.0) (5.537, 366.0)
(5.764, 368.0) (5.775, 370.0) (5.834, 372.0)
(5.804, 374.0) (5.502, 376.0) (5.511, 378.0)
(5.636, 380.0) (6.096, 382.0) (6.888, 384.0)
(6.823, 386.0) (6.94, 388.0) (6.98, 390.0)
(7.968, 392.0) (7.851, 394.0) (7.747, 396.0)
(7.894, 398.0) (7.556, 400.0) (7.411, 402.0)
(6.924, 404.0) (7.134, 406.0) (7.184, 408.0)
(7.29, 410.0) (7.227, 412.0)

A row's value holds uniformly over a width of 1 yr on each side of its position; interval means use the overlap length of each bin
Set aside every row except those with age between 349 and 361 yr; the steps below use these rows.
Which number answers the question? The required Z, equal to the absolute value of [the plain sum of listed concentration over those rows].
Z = 31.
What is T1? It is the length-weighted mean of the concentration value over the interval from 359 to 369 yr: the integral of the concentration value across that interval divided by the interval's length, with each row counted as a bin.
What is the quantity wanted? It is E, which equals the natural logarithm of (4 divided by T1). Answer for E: -0.3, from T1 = 5.5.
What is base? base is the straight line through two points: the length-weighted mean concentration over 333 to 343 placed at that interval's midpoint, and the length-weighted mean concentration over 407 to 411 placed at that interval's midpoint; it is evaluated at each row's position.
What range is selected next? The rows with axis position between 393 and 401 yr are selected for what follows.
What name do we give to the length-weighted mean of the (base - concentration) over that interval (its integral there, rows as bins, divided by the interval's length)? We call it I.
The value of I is -0.9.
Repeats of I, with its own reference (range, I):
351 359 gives 0.4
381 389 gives -0.2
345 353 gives 0.4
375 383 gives 0.6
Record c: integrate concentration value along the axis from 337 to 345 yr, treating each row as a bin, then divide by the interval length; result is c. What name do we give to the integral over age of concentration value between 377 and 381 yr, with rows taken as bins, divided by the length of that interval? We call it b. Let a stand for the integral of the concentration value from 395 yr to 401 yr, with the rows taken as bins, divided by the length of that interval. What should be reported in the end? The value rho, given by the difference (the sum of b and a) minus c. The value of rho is 8.4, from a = 7.7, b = 5.57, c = 4.9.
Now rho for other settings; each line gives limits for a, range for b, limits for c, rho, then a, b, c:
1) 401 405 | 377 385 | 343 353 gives 8.3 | 7.2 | 6.03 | 4.9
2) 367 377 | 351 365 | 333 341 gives 5.9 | 5.7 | 5.31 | 5.2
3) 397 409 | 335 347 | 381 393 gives 5.3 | 7.4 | 4.94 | 6.9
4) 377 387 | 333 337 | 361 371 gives 5.9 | 6.2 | 5.30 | 5.6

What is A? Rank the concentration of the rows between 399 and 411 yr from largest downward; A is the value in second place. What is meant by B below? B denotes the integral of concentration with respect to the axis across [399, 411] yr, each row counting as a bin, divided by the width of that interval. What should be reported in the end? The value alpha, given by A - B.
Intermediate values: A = 7.411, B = 7.2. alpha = 0.161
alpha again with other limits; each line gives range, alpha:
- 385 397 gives 0.466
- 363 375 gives 0.116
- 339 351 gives 0.044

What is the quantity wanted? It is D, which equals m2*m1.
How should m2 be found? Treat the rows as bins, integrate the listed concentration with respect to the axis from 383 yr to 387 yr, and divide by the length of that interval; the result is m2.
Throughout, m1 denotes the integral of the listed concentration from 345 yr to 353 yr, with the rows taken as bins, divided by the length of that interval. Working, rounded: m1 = 5.0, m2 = 6.9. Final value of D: 34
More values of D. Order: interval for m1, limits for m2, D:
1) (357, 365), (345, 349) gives 26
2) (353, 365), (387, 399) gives 40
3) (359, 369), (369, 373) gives 32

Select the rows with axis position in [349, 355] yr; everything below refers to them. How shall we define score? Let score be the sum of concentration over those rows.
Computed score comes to 15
